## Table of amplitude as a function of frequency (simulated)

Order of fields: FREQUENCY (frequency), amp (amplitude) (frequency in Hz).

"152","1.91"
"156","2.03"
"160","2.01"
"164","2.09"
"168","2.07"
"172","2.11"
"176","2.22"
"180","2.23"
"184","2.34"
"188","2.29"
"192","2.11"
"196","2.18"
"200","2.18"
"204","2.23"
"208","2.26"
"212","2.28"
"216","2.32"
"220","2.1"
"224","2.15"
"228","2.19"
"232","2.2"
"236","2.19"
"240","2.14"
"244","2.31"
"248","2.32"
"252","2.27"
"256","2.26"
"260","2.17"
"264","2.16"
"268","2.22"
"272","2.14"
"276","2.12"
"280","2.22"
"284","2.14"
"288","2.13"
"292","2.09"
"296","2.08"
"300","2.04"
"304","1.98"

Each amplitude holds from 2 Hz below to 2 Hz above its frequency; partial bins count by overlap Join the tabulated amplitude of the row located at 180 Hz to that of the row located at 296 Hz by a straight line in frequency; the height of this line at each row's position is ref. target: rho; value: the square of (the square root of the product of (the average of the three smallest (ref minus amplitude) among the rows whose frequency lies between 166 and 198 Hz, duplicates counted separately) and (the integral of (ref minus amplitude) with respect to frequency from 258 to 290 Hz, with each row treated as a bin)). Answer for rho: 0.11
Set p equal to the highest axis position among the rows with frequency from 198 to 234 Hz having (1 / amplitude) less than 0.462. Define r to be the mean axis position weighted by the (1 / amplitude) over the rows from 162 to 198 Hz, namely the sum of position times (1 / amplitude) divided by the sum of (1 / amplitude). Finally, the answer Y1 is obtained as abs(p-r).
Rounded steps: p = 232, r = 179.8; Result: 52.2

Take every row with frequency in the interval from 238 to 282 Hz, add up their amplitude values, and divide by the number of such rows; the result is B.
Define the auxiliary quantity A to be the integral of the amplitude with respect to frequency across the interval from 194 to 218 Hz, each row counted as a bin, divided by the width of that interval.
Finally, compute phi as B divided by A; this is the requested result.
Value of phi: 0.987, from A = 2.24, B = 2.21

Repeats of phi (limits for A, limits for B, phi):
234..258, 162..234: 0.977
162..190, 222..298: 0.996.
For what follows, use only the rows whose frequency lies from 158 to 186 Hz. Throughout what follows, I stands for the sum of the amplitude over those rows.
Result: 15.1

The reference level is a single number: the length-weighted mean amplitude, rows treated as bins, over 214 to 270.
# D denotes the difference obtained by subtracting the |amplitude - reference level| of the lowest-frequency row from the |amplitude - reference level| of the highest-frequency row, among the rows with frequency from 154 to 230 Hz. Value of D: -0.16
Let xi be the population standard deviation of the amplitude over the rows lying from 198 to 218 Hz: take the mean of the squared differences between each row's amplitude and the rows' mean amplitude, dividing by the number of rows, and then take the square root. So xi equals 0.047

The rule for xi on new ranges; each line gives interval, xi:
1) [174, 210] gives 0.063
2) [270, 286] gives 0.038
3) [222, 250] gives 0.067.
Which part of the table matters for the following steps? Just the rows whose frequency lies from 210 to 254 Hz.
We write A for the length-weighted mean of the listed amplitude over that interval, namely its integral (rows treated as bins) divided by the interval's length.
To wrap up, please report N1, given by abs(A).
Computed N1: 2.22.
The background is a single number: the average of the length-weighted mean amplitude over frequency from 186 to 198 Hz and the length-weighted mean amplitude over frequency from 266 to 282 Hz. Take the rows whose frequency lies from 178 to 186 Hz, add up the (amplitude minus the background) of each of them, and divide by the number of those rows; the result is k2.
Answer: 0.10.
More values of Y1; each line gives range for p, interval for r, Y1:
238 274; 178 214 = 72.0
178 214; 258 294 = 64.1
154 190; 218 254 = 47.7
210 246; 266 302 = 40.2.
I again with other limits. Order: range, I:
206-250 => 24.5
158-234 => 41.6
